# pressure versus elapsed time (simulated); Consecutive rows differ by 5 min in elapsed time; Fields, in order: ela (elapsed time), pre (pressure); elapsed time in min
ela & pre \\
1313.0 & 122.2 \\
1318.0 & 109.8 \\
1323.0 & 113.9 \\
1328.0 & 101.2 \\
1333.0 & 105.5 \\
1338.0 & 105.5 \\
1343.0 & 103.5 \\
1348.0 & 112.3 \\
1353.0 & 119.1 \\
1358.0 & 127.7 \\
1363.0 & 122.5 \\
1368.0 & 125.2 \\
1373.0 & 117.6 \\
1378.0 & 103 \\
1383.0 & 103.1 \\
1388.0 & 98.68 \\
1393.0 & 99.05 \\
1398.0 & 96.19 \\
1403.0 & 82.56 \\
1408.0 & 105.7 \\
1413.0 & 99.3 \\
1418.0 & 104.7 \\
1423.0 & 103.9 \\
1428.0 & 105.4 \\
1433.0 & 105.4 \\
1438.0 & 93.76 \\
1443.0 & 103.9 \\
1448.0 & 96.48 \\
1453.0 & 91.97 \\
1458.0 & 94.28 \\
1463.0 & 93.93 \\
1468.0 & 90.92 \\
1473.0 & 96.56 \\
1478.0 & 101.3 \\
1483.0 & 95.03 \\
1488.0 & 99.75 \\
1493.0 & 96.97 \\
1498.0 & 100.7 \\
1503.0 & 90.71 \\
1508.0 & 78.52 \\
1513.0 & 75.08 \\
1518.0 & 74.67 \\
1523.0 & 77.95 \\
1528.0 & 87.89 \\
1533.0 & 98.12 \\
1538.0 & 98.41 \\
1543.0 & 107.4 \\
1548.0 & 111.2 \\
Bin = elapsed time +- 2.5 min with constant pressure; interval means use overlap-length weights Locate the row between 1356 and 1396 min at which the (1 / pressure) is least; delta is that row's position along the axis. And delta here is 1358.0 min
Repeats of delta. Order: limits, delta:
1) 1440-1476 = 1443.0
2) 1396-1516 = 1408.0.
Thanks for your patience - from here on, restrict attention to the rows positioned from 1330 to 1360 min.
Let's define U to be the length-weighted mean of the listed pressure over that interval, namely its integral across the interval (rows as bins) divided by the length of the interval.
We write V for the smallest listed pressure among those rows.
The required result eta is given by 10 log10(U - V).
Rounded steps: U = 112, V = 103.5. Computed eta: 9.2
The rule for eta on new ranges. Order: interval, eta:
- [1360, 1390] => 11.3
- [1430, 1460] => 7.7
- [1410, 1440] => 9.3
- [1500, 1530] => 8.0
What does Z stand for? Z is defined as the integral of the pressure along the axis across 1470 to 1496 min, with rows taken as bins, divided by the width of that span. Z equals 98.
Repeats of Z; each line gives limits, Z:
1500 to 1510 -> 86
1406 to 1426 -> 103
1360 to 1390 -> 112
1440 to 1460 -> 97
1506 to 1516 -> 77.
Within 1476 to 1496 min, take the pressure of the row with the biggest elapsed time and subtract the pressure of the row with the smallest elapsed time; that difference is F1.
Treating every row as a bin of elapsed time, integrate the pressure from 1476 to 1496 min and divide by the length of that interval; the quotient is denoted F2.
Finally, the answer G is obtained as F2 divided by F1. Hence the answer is -22.7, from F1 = -4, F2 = 98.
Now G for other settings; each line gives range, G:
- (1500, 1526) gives -6.3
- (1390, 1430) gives 15.7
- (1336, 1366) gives 6.8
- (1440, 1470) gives -7.3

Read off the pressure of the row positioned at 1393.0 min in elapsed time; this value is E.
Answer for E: 99.05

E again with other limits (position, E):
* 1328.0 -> 101.2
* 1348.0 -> 112.3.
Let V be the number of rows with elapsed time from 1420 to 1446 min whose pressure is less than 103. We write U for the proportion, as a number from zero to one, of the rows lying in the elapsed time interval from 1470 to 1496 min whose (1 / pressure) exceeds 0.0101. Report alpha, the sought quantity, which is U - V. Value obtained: -0.4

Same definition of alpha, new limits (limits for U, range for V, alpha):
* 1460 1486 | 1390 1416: -3.2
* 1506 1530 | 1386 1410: -3.0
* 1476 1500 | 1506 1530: -4.6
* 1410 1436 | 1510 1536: -5.0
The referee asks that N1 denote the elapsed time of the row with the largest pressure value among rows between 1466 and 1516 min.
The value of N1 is 1478.0 min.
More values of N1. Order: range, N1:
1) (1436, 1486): 1443.0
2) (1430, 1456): 1433.0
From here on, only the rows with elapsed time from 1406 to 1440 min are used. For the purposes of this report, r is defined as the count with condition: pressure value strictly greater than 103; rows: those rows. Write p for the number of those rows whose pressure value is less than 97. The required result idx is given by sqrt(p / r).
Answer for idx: 0.4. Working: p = 1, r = 5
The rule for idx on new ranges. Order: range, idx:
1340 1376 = 0.0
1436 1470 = 2.4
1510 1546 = 2.0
